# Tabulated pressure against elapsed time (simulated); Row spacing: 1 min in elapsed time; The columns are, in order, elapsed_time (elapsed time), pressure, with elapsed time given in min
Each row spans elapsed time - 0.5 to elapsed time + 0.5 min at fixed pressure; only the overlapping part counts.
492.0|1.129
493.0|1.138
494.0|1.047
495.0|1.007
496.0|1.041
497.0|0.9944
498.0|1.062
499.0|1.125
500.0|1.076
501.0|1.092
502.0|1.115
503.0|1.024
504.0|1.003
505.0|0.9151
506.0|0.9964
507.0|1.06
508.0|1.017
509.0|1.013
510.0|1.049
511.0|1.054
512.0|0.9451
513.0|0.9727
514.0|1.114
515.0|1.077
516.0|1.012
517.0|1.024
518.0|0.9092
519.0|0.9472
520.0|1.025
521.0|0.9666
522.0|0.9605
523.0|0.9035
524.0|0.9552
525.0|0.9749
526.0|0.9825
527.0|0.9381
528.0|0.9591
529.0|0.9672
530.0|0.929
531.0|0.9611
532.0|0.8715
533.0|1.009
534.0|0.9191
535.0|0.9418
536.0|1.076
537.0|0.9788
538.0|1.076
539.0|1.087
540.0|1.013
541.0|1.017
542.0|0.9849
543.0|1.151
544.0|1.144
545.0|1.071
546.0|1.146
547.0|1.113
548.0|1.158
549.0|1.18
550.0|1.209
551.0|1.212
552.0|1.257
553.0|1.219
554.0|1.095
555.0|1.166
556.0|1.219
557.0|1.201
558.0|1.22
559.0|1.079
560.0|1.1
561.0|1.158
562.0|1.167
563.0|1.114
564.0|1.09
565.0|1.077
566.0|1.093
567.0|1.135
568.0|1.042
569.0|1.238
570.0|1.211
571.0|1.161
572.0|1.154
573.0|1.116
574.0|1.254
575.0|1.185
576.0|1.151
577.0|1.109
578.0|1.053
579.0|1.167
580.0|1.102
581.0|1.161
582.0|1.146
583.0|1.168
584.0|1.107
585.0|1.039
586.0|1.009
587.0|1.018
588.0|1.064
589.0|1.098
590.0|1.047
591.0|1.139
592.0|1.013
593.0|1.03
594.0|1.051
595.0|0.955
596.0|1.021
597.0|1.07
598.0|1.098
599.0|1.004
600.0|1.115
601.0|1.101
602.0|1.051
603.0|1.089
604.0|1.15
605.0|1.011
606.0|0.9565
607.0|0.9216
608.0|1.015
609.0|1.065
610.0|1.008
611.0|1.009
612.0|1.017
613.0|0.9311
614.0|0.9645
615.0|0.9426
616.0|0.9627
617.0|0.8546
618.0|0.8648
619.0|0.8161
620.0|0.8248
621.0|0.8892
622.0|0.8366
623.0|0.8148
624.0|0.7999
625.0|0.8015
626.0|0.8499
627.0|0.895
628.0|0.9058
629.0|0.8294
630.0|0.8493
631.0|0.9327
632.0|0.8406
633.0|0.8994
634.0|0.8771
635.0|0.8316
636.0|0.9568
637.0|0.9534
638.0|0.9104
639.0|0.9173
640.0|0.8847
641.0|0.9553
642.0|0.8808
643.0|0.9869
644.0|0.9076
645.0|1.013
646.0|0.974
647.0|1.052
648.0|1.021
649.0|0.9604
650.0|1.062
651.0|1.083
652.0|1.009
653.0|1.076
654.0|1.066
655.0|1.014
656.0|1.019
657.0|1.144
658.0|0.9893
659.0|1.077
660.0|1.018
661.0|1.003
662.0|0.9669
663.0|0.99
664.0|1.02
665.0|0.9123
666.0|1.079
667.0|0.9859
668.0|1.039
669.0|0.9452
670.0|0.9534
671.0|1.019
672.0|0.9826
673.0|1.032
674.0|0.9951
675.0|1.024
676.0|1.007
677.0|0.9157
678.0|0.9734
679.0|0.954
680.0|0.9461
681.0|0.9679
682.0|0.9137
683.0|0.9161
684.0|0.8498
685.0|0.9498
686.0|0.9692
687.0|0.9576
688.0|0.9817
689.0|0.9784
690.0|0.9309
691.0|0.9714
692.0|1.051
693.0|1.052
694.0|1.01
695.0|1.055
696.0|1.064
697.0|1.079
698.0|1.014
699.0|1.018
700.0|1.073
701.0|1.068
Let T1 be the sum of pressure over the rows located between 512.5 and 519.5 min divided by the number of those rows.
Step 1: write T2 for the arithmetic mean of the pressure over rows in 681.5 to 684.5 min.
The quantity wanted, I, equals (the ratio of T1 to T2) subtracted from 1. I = -0.13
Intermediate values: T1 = 1.01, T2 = 0.89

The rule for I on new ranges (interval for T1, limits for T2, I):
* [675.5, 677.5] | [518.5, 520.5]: 0.03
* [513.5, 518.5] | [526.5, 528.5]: -0.08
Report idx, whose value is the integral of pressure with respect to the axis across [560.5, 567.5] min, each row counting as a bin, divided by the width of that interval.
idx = 1.12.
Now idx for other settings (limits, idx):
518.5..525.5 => 0.96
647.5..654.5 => 1.04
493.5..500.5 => 1.05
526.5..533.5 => 0.95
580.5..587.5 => 1.09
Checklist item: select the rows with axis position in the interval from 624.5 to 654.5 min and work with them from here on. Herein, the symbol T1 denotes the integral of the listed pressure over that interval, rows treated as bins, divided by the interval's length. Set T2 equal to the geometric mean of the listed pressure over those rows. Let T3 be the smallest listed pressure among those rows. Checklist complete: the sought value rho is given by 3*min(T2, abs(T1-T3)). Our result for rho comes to 0.41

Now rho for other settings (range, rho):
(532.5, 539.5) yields 0.28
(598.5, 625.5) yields 0.47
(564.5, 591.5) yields 0.33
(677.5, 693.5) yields 0.33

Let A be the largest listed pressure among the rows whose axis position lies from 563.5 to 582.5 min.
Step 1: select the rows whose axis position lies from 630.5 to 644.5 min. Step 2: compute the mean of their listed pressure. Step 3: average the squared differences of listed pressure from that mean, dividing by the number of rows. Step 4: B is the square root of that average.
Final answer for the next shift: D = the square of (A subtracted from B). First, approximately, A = 1.254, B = 0.0433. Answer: 1.47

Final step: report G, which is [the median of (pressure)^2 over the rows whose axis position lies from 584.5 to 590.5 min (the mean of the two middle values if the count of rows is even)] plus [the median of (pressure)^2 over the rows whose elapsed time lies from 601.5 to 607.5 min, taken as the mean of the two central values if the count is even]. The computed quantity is 2.15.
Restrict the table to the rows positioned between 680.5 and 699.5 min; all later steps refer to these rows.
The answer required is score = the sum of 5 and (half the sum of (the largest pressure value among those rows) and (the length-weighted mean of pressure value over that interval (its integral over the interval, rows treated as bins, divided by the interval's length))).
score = 6.03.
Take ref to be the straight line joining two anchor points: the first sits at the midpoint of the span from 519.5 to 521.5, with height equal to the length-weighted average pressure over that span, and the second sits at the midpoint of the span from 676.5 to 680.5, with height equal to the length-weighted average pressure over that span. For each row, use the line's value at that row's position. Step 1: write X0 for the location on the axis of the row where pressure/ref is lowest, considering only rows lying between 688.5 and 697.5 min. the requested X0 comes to 690.0 min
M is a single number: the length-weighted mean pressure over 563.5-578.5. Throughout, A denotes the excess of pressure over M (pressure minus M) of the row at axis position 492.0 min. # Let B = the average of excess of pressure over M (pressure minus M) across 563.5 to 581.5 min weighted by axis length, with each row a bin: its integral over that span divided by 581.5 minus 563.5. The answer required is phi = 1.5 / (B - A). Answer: 153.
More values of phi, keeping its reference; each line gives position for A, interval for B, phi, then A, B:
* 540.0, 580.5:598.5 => 27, -0.125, -0.07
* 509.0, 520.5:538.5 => -31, -0.125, -0.17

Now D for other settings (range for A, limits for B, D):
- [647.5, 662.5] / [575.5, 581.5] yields 1.22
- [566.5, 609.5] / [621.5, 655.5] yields 1.37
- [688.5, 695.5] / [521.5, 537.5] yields 1.02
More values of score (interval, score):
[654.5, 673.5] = 6.08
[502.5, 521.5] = 6.06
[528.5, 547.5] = 6.09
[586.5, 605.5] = 6.10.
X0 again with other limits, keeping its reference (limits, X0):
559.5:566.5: 565.0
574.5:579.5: 578.0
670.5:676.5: 672.0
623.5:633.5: 624.0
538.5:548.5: 542.0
